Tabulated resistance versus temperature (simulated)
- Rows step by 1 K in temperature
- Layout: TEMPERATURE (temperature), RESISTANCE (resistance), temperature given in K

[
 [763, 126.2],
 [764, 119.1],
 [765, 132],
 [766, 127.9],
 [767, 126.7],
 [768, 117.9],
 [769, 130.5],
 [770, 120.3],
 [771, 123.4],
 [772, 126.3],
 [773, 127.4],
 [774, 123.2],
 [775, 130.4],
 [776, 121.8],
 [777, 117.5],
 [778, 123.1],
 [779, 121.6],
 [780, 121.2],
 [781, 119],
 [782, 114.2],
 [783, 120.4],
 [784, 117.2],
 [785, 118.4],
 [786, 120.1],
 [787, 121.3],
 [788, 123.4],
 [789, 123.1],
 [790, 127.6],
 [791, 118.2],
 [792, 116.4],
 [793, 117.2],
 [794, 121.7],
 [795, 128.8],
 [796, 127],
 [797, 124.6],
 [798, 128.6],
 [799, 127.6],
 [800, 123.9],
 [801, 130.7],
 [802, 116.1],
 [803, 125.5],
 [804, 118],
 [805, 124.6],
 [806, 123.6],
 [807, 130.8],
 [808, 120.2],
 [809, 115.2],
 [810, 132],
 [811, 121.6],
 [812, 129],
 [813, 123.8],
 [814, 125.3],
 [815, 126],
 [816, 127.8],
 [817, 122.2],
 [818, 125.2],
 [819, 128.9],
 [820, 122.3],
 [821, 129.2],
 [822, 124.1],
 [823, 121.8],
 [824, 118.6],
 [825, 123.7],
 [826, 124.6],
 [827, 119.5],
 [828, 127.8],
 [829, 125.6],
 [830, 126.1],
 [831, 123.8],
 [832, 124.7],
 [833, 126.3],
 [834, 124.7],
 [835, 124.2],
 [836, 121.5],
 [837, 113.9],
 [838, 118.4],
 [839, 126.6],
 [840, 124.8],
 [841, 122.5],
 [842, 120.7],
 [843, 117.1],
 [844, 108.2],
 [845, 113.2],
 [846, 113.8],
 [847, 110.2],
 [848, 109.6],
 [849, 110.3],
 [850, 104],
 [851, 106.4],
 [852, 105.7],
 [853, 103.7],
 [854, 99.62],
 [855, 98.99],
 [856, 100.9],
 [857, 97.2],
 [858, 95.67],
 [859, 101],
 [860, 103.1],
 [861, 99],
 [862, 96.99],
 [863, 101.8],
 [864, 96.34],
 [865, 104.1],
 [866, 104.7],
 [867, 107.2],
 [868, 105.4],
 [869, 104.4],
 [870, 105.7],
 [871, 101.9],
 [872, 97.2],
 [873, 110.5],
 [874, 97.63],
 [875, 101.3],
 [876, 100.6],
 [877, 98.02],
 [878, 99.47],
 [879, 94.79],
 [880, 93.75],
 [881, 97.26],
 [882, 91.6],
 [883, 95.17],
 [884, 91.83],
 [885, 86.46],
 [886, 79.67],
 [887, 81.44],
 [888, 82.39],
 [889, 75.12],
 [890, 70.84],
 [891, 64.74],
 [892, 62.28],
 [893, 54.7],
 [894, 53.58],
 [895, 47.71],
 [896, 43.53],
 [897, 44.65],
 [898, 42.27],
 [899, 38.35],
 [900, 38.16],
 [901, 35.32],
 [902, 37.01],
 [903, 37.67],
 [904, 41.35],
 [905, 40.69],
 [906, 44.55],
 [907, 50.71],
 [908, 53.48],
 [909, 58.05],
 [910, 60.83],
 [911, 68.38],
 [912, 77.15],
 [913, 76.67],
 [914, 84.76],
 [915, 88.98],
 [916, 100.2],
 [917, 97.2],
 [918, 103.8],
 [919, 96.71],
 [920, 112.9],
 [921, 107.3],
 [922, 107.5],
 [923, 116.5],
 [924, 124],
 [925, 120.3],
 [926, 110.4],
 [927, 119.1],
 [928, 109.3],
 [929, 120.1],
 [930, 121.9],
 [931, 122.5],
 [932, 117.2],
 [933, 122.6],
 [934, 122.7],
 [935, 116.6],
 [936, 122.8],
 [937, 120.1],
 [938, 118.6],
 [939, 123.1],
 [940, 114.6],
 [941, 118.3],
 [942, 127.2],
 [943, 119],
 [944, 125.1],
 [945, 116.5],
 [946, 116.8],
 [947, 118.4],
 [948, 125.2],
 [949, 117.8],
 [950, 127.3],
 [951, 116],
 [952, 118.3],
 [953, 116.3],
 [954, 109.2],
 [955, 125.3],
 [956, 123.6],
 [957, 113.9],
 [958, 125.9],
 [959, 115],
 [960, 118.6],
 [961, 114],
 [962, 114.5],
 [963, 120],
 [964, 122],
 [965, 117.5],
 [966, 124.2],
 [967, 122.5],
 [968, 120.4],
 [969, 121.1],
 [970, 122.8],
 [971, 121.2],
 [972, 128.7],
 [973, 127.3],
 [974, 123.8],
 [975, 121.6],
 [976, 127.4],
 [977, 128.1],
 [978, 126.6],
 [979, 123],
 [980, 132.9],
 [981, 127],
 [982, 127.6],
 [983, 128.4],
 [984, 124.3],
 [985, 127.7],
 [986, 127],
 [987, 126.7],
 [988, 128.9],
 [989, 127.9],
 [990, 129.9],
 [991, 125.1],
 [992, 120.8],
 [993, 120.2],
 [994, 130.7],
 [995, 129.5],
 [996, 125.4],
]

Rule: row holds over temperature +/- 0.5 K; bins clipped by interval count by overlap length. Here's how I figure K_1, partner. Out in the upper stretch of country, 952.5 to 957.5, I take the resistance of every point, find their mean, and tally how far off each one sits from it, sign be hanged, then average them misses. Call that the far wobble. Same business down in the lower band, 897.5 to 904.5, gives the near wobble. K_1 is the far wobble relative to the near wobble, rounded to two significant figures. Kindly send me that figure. 3.0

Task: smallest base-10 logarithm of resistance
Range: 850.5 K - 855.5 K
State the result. 2.00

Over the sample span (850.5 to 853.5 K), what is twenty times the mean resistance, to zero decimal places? 2105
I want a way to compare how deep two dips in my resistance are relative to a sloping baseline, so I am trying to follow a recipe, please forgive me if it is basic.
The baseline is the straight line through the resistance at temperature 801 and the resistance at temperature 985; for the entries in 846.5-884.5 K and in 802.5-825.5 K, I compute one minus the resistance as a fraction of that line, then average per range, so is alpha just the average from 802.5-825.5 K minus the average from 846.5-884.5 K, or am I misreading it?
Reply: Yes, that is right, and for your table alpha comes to -0.17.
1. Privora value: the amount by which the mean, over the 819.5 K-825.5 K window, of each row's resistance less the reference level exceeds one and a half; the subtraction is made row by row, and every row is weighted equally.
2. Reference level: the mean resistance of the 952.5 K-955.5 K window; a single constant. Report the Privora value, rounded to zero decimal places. 5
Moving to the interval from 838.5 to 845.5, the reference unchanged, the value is 1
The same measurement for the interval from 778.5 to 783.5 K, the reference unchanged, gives 1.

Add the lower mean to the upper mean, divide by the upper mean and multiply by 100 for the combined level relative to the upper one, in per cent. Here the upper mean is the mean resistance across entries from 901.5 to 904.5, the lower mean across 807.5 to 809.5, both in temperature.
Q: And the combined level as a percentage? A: 404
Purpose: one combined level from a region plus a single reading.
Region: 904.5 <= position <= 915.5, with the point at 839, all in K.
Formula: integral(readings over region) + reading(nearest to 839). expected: 831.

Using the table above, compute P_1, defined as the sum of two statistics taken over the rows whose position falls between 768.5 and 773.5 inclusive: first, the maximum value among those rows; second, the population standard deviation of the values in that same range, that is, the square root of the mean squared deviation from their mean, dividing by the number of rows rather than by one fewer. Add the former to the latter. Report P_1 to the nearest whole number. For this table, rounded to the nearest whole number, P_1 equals 134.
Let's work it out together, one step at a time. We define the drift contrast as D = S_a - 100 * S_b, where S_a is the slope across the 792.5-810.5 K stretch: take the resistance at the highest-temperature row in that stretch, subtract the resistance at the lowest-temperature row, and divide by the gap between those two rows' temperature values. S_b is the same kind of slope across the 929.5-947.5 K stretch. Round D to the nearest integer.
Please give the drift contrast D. 21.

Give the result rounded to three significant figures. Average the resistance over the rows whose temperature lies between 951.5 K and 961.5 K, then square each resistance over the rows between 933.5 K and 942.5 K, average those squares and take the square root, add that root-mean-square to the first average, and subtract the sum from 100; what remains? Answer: -139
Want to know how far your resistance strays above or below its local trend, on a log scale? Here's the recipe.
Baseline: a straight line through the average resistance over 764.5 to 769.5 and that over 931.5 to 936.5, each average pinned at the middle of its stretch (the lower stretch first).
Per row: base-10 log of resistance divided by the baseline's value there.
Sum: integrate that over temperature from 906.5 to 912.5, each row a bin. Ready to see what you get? -1.8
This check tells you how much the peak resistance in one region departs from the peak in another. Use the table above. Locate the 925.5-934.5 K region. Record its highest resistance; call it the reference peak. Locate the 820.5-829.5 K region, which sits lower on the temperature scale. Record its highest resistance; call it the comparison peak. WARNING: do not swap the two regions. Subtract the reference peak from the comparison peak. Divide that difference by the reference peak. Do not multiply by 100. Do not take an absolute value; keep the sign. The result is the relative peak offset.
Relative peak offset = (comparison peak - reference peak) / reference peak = 0.1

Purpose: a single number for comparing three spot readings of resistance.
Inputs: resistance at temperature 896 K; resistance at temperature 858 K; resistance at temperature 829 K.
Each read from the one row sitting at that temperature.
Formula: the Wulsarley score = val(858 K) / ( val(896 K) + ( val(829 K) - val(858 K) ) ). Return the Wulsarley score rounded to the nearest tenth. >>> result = 1.3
